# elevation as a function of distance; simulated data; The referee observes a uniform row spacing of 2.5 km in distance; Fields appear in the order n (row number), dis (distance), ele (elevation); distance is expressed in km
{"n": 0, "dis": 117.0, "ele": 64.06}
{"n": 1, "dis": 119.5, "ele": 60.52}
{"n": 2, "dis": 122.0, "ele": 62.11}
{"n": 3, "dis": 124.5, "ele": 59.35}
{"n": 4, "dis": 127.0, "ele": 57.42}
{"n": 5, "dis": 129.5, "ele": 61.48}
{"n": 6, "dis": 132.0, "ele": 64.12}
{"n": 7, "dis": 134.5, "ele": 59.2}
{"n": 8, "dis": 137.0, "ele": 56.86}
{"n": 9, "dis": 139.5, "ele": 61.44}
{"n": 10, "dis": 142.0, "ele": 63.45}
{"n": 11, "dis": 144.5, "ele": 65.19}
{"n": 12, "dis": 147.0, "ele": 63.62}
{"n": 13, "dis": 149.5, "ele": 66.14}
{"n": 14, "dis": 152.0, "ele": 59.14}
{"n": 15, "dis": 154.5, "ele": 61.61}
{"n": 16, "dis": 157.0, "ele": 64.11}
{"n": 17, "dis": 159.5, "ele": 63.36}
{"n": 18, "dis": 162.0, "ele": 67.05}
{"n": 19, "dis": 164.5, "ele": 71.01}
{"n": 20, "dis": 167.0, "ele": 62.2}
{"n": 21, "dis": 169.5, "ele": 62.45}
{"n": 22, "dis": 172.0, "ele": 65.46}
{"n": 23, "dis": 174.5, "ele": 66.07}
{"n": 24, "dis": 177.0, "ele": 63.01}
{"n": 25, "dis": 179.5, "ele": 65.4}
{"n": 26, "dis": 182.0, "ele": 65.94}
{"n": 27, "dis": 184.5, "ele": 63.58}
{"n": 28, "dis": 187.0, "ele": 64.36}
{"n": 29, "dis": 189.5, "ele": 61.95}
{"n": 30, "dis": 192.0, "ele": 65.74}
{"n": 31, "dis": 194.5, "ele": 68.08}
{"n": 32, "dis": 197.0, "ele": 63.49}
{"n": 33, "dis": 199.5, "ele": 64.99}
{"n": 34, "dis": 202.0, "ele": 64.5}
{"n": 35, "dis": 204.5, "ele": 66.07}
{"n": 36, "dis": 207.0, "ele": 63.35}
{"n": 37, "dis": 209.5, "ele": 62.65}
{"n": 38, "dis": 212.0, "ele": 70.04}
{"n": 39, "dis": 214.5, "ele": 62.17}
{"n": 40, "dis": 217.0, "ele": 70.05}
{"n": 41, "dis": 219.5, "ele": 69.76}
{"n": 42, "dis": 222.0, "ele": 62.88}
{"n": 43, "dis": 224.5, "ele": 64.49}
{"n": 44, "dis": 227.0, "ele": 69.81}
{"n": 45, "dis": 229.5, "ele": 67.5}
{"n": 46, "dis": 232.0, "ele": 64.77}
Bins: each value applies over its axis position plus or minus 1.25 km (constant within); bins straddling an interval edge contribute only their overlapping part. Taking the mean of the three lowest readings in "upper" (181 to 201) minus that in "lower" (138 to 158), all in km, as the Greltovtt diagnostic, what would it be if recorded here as 2.3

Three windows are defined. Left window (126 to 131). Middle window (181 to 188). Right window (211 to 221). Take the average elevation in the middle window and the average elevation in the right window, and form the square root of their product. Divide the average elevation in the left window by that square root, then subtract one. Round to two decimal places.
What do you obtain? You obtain -0.10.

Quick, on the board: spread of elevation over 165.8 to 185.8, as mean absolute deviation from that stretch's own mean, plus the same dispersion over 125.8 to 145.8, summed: 3.9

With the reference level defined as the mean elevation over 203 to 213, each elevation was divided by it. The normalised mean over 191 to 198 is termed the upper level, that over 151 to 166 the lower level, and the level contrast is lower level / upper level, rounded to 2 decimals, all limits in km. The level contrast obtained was 0.98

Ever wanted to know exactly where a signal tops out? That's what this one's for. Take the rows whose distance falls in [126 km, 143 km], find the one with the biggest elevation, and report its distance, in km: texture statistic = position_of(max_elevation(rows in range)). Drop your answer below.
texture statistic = 132.0 km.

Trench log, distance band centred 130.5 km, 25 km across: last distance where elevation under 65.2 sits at 142.0 km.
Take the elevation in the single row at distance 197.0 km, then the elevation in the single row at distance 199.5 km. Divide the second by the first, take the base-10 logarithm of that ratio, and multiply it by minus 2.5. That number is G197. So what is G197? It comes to -0.025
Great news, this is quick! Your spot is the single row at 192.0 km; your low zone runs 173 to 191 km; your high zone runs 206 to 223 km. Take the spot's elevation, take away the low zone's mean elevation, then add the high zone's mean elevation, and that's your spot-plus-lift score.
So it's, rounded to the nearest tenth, 67.3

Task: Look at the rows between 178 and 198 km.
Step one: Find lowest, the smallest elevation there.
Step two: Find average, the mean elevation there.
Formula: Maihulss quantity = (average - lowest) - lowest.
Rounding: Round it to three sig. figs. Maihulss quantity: -59.1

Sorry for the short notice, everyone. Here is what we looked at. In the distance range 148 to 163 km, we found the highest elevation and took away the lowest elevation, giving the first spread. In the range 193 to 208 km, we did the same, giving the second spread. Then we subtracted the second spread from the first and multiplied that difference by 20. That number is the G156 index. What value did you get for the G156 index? 64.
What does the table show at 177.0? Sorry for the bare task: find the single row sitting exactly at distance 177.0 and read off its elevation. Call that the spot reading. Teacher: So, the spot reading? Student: 63.01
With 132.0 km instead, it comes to 64.12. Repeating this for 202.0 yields 64.5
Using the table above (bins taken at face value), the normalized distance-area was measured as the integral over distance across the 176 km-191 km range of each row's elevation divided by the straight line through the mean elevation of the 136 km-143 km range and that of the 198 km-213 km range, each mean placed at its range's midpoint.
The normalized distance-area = 15.1 km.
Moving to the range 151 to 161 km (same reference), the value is 10.1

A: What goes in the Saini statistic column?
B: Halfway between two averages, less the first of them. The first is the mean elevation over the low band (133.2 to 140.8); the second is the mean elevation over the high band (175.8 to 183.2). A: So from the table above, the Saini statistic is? 2.8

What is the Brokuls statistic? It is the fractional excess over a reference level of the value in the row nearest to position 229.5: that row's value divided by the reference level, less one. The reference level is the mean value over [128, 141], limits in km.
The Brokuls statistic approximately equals 0.11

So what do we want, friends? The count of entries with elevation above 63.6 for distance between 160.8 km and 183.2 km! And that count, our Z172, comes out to 6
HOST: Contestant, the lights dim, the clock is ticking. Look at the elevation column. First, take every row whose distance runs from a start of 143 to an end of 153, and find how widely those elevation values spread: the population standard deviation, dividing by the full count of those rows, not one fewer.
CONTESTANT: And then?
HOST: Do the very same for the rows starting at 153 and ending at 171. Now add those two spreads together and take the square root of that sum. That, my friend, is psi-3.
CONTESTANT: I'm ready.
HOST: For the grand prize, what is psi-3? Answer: 2.41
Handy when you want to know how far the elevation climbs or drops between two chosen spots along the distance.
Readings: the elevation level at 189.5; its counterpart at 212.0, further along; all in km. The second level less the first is 8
